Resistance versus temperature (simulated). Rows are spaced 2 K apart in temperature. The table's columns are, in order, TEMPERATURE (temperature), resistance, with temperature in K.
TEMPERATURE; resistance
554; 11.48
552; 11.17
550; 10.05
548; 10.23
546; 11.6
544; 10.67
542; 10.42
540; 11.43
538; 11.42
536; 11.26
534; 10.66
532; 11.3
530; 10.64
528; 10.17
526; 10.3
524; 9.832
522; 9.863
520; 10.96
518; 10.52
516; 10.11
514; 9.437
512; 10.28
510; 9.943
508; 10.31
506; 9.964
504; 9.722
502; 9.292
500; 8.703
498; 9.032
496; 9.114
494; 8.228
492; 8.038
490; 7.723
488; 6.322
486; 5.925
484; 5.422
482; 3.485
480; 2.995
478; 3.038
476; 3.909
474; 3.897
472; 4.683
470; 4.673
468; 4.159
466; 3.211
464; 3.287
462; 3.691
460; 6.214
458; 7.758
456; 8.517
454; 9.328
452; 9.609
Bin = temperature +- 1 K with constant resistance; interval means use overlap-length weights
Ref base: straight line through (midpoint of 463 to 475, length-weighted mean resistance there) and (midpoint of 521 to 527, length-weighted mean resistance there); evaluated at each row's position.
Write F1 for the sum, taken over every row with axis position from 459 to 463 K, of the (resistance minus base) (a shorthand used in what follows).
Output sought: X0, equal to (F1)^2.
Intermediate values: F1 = 3.7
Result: 14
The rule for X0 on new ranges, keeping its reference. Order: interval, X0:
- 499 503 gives 9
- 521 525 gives 0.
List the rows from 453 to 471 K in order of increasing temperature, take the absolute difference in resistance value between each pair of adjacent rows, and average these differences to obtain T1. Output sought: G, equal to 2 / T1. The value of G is 2.11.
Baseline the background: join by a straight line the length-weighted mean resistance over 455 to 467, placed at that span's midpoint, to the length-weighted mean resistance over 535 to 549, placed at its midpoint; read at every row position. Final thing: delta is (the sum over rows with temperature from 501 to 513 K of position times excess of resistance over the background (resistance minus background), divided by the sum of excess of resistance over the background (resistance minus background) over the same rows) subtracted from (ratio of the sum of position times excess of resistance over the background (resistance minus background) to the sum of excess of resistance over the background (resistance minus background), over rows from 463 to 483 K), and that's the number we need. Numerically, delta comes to -32.9 K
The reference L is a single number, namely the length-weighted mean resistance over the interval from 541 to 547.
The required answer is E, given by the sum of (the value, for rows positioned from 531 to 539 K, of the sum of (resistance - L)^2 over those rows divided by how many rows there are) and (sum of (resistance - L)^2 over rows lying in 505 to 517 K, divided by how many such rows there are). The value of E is 1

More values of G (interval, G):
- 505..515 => 4.23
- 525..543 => 4.35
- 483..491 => 2.61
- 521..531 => 7.28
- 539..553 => 2.47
